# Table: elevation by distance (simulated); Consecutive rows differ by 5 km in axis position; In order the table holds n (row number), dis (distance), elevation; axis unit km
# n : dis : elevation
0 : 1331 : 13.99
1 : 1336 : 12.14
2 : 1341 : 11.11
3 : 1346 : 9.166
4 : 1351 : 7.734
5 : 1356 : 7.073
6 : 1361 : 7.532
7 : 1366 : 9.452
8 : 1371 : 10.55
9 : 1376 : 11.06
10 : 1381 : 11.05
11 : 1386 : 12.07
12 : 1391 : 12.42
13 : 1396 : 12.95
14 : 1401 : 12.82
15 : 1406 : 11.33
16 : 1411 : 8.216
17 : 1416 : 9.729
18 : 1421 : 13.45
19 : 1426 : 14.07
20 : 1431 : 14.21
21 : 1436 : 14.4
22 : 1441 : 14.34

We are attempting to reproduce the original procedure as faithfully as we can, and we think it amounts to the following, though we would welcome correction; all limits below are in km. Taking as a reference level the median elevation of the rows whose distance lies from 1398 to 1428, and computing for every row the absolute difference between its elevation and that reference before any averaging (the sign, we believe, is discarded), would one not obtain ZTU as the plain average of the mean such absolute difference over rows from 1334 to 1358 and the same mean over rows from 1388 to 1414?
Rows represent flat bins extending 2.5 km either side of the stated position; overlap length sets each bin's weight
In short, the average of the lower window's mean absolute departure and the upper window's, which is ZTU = 1.99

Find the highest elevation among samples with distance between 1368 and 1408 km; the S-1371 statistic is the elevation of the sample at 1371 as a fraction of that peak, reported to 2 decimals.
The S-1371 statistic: 0.81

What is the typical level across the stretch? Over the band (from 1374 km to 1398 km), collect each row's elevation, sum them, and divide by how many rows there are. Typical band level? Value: 11.9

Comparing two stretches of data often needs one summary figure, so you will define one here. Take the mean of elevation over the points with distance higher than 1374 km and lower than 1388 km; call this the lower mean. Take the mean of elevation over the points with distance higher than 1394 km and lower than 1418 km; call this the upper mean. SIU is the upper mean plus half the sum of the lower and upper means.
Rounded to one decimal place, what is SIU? 22.2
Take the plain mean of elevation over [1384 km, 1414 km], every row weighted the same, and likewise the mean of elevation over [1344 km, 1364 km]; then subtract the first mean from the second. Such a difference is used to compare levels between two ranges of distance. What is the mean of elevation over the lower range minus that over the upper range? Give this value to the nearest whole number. -4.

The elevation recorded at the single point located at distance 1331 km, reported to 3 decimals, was 13.990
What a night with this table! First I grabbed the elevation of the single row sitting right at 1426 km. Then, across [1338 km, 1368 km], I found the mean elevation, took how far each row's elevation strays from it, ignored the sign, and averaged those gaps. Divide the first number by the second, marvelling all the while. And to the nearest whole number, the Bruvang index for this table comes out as 11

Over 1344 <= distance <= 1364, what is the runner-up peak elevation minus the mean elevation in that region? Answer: -0.1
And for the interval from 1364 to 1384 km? 0.5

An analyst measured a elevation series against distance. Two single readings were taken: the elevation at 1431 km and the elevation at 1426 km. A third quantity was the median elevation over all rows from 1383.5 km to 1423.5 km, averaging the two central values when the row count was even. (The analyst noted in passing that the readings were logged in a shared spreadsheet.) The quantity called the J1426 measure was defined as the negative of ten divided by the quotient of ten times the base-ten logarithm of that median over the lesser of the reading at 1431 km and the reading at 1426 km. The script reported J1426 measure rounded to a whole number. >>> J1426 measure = -13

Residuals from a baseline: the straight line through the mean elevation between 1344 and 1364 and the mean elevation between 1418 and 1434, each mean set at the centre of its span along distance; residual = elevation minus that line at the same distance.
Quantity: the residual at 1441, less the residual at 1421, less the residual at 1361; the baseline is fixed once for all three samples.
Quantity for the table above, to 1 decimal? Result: 0.2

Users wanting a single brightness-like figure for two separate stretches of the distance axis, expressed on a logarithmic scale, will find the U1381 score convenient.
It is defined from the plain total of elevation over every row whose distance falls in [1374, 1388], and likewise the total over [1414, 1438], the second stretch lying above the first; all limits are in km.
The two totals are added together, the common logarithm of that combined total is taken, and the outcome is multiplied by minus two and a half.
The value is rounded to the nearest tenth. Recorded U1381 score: -5.0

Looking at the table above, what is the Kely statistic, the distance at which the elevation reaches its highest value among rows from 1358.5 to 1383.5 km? 1376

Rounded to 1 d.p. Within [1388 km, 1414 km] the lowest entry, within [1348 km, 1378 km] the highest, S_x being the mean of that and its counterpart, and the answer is 9.6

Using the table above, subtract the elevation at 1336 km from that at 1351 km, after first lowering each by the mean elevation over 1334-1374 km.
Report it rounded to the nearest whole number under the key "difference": -4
